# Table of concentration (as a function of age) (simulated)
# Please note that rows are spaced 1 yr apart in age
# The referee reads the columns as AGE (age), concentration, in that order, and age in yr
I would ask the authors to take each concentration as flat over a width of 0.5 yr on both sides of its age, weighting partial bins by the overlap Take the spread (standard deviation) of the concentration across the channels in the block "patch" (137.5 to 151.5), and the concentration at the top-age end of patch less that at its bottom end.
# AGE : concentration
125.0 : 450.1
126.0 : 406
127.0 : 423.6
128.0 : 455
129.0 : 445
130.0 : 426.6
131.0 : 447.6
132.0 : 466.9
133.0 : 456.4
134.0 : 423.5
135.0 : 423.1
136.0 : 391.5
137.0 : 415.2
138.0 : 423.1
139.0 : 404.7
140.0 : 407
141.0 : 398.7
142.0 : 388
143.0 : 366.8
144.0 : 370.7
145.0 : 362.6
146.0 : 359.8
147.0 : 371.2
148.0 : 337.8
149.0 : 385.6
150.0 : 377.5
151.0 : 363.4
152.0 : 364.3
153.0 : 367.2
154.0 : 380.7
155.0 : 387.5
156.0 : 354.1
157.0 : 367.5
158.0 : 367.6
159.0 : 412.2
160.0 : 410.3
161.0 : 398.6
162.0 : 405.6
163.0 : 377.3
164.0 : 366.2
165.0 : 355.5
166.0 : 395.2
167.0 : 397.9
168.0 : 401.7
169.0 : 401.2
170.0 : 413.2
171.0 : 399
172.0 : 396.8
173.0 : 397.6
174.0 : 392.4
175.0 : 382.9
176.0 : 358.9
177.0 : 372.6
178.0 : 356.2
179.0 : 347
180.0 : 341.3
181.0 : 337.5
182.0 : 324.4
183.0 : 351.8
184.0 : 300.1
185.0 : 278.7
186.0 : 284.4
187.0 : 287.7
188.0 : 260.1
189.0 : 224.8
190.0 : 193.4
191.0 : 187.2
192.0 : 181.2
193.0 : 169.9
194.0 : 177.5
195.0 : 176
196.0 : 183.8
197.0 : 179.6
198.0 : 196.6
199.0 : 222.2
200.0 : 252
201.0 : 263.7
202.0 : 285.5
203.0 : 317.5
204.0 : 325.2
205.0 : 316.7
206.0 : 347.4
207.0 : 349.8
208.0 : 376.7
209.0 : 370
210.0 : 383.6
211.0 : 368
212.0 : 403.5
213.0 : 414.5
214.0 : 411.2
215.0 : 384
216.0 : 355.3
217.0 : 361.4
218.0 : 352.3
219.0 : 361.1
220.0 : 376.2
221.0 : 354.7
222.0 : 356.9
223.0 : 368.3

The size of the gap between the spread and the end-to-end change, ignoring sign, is 82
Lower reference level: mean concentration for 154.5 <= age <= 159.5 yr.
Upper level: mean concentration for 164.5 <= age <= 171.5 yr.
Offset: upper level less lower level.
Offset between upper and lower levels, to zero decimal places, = 17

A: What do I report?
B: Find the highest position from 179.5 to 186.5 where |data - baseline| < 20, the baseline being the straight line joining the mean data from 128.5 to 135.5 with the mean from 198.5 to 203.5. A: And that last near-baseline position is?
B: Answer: 184.0 yr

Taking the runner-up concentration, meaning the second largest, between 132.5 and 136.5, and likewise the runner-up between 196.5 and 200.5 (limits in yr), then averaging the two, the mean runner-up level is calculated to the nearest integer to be 323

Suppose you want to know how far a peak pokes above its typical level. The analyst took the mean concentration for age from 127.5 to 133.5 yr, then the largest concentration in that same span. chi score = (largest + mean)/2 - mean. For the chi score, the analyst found 9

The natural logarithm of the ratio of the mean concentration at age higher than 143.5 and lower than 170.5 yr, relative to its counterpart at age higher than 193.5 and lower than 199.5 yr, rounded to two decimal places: 0.70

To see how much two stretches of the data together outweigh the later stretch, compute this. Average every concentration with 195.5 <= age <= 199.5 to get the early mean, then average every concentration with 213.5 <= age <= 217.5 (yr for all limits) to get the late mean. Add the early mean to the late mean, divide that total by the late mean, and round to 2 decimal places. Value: 1.52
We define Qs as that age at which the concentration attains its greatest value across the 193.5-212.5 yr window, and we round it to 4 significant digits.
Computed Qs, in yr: 212.0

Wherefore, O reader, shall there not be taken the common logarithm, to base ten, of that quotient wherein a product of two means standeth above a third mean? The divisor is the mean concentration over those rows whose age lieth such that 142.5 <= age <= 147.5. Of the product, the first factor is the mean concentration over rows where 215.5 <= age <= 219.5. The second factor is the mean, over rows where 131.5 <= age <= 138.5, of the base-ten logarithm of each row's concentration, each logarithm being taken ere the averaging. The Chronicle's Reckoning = 0.4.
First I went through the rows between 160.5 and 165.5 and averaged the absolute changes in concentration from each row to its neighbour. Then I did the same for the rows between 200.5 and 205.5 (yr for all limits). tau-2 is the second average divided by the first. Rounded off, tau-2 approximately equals 1.2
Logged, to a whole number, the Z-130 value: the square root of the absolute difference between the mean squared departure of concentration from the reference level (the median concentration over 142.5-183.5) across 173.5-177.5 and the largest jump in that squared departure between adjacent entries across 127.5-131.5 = 51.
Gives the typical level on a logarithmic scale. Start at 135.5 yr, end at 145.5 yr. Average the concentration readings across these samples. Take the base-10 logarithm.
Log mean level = 2.59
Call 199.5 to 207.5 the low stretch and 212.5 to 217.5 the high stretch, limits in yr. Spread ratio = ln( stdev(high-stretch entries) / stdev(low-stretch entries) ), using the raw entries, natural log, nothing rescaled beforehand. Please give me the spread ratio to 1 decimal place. -0.3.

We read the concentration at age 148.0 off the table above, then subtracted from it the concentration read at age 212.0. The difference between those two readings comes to -66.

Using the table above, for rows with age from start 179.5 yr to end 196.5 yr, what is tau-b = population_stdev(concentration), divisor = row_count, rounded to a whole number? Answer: 65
